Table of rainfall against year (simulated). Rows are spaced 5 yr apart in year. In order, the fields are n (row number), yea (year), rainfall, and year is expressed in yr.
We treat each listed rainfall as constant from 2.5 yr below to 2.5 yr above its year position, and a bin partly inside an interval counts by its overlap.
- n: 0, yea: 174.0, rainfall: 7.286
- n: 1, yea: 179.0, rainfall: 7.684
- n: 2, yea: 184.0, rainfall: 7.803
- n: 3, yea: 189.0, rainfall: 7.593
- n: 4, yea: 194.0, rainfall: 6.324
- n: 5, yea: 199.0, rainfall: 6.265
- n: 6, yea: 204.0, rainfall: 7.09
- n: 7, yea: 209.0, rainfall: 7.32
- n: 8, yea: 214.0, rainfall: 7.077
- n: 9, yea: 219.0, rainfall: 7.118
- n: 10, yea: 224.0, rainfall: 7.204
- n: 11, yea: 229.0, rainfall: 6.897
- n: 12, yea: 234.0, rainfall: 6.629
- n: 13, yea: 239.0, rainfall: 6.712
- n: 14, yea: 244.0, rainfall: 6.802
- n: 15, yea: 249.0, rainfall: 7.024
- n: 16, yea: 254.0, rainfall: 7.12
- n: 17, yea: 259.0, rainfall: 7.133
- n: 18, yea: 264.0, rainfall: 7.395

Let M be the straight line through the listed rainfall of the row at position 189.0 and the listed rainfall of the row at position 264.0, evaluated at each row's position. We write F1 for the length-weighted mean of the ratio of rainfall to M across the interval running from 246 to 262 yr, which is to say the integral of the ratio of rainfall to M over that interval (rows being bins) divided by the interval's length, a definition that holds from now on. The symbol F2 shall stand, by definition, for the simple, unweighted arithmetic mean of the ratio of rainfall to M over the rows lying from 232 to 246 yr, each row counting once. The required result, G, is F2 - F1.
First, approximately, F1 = 0.956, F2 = 0.90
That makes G -0.06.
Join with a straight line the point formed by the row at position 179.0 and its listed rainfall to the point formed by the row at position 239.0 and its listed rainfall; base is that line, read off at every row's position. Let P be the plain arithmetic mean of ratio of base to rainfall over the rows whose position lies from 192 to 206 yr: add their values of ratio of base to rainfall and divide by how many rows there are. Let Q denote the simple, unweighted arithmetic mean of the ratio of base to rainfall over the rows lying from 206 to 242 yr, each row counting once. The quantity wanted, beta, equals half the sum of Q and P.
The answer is 1.06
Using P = 1.13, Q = 0.99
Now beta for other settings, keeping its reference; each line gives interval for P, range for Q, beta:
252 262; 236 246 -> 0.94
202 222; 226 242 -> 1.00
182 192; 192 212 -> 1.04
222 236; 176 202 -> 1.03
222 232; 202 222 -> 0.99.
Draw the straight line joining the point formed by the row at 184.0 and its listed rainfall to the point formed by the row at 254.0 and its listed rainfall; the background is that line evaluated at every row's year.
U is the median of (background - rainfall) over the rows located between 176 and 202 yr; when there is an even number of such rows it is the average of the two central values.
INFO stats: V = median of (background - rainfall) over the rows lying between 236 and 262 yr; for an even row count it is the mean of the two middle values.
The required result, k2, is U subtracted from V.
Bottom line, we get -0.02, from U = 0.17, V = 0.145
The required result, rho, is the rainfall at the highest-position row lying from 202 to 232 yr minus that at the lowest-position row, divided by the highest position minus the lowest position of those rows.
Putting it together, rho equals -0.008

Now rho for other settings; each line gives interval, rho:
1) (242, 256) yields 0.032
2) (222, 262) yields -0.002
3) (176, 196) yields -0.091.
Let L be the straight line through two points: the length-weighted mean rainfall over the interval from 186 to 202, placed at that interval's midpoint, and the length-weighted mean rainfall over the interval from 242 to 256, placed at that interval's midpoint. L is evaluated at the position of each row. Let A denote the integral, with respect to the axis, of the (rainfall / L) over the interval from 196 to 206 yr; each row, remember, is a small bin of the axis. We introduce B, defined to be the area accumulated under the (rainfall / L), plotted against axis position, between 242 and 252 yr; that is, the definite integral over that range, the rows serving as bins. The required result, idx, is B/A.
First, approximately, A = 9.8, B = 9.9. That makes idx 1.02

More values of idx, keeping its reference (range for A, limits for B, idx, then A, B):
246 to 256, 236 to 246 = 0.96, 10.1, 9.7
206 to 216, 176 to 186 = 1.09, 10.5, 11.5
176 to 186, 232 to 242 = 0.84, 11.5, 9.6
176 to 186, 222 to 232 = 0.89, 11.5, 10.2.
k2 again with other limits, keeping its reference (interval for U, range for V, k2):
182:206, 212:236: -0.08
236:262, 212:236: 0.29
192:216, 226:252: -0.05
